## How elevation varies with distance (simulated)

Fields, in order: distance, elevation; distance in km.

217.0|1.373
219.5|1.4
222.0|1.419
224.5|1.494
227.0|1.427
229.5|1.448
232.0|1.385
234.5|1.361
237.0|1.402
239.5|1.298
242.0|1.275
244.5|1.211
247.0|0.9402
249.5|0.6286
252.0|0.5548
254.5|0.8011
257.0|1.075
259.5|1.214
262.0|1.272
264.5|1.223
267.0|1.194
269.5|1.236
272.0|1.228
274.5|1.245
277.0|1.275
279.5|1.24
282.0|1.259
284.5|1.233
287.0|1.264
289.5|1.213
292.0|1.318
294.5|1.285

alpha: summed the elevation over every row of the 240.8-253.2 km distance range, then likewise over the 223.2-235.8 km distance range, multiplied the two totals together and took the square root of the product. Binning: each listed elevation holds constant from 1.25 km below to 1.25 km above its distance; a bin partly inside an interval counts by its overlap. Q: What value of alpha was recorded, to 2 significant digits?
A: 5.7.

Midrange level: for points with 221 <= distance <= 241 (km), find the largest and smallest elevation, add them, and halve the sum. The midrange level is 1.4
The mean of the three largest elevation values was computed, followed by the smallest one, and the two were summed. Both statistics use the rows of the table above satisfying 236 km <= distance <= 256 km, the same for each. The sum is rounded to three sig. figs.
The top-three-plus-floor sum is 1.88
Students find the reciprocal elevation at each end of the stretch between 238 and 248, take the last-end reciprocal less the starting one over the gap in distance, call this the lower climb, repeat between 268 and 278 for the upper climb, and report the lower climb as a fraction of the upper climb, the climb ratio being -12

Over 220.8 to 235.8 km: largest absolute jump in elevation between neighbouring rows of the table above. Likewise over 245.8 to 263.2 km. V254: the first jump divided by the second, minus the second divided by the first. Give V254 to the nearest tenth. -3.9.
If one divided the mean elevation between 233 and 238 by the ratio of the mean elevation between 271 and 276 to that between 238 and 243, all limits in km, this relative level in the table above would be 1.4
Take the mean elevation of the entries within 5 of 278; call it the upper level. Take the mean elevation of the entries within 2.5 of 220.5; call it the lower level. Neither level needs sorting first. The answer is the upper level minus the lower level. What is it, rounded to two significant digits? -0.15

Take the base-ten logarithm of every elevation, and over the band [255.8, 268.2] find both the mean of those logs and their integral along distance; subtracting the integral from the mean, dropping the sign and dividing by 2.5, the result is 0.35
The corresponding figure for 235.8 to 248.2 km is 0.39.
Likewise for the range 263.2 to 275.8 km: 0.41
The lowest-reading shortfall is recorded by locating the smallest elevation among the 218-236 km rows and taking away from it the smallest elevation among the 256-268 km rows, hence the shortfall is 0.29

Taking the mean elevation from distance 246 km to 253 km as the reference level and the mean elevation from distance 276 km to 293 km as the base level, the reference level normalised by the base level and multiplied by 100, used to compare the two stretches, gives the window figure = 56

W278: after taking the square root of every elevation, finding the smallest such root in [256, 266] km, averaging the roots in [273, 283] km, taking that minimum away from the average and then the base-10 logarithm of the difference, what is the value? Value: -1.08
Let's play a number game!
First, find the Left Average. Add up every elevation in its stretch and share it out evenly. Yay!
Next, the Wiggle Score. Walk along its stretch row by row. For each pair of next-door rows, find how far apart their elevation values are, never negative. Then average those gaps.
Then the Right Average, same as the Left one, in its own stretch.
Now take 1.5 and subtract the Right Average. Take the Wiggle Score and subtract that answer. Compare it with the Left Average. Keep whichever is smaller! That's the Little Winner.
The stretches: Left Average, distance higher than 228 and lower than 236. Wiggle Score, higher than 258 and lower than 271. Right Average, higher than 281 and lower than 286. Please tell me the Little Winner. -0.21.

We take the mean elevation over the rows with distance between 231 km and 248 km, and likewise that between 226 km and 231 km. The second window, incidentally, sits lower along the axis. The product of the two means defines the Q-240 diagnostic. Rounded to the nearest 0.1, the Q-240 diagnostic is 1.8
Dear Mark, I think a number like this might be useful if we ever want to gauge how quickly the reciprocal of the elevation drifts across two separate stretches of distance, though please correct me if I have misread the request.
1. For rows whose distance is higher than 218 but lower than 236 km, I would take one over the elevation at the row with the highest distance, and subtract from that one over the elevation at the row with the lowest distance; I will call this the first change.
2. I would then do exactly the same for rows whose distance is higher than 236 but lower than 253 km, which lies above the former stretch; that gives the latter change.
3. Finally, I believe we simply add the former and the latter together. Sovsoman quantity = 1.1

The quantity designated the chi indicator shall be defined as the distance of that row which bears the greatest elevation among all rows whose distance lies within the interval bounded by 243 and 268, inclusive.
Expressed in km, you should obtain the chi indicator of 262.0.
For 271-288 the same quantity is 277.0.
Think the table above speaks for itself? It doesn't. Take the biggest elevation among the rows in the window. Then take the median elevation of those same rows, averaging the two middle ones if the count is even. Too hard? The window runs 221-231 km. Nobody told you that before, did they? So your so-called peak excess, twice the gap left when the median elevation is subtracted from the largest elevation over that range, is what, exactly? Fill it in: 0.11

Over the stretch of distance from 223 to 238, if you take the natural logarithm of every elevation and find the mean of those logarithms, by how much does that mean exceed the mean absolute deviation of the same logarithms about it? 0.3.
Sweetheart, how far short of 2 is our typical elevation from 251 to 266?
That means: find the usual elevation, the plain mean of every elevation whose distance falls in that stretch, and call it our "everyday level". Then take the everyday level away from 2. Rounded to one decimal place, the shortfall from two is 1.0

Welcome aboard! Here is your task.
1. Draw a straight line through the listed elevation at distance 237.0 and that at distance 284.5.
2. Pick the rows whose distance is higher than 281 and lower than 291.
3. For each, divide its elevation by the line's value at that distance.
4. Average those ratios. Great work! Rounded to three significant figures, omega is 1.01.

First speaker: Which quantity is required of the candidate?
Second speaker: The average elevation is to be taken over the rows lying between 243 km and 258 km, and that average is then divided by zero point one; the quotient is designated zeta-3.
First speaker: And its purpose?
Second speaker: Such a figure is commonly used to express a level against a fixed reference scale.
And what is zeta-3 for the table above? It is 8.7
